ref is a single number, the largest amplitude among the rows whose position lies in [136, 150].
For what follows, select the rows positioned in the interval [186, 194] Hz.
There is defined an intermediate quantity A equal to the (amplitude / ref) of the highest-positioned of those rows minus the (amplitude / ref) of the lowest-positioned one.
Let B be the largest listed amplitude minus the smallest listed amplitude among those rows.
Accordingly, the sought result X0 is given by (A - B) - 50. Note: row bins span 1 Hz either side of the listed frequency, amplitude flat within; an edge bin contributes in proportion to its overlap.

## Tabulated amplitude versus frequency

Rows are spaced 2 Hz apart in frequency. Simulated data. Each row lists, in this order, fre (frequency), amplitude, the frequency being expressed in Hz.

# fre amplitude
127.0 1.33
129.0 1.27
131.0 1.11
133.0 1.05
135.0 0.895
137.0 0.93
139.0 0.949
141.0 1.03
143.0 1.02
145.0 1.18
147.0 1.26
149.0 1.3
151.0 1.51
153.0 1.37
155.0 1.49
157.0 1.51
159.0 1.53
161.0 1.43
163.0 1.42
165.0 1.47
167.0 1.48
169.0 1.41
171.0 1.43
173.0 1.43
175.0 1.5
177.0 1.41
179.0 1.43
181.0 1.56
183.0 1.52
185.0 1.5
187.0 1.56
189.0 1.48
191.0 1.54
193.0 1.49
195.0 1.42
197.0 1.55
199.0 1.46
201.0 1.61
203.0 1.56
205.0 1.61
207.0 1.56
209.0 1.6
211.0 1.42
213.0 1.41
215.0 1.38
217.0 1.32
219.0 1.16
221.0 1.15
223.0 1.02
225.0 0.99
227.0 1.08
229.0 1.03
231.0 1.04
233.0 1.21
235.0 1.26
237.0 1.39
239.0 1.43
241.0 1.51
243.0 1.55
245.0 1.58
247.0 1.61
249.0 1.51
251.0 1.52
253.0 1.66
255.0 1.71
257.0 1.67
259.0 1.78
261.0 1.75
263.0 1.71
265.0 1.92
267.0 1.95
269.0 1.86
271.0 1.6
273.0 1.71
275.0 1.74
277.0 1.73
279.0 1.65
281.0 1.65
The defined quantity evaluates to -50.13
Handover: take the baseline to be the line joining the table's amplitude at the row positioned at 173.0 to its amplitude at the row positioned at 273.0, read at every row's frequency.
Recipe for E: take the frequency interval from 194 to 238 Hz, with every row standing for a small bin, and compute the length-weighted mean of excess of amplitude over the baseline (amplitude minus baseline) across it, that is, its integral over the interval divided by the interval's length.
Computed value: -0.22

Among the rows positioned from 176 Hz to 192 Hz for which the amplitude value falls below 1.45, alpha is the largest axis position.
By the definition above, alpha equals 179.0 Hz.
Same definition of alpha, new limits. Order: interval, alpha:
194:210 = 195.0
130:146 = 145.0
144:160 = 153.0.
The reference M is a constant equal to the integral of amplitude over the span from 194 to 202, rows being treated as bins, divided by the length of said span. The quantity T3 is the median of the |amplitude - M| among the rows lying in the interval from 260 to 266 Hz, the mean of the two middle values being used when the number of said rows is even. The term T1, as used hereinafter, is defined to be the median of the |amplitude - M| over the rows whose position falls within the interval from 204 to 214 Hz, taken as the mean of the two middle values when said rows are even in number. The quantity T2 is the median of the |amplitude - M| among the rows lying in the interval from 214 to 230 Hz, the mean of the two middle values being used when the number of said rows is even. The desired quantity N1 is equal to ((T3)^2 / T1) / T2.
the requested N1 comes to 1.62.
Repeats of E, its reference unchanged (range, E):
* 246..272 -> 0.04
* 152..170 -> 0.06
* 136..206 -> -0.01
